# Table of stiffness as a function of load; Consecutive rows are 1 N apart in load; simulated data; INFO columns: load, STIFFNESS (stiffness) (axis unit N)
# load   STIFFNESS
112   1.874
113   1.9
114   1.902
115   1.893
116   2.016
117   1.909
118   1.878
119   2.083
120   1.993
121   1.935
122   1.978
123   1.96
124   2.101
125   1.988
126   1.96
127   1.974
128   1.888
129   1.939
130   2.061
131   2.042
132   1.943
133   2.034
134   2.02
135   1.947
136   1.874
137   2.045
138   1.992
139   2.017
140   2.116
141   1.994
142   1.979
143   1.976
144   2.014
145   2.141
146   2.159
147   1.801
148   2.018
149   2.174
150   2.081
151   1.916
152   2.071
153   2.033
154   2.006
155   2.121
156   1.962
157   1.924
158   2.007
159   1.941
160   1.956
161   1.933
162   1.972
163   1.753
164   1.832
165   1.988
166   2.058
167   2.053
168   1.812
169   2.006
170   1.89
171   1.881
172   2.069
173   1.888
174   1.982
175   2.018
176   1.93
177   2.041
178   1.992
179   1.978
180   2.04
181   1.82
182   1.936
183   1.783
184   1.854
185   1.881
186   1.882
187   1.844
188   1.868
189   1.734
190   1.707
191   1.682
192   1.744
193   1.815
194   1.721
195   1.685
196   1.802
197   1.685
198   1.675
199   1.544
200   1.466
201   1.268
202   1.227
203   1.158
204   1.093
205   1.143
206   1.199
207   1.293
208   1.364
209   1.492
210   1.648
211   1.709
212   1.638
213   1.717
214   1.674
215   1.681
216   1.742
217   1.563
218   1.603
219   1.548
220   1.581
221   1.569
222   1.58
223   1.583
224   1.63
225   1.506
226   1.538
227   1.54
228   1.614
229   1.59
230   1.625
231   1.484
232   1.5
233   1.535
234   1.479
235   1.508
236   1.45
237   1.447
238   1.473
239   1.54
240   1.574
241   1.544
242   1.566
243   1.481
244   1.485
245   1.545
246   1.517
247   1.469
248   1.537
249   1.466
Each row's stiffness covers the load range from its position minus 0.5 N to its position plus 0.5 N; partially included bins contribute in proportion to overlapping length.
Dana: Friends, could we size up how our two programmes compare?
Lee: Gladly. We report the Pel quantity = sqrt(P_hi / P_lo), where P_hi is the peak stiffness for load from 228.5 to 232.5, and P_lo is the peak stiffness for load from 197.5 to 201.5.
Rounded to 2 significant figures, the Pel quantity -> 0.98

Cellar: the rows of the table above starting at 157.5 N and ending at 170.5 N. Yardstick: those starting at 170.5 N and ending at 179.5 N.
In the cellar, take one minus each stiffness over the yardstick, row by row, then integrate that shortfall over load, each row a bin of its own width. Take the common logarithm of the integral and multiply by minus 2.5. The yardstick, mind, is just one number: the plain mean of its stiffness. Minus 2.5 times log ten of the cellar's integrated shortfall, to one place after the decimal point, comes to 1.5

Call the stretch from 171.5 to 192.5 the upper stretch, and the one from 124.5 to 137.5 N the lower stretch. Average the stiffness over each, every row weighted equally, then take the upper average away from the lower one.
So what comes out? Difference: 0.09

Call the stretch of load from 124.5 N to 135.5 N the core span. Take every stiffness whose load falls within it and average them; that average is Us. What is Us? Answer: 1.98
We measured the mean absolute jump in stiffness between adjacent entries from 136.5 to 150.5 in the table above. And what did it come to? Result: 0.10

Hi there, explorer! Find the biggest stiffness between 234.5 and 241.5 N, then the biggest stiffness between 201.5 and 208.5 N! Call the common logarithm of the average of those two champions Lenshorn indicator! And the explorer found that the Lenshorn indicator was 0.17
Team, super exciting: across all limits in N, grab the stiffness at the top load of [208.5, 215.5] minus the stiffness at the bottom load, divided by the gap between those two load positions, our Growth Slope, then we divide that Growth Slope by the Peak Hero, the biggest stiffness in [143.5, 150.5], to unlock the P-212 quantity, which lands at 0.014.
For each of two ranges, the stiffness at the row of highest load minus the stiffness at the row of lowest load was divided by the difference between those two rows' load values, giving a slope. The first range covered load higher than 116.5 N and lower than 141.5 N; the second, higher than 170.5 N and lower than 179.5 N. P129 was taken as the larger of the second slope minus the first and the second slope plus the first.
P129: 0.016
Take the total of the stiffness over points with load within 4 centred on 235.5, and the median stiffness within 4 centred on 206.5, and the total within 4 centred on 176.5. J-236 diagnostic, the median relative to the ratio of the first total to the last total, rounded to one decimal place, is 1.7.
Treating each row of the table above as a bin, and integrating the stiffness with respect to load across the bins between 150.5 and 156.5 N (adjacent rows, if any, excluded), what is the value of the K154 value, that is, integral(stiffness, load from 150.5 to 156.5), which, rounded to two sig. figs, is 12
